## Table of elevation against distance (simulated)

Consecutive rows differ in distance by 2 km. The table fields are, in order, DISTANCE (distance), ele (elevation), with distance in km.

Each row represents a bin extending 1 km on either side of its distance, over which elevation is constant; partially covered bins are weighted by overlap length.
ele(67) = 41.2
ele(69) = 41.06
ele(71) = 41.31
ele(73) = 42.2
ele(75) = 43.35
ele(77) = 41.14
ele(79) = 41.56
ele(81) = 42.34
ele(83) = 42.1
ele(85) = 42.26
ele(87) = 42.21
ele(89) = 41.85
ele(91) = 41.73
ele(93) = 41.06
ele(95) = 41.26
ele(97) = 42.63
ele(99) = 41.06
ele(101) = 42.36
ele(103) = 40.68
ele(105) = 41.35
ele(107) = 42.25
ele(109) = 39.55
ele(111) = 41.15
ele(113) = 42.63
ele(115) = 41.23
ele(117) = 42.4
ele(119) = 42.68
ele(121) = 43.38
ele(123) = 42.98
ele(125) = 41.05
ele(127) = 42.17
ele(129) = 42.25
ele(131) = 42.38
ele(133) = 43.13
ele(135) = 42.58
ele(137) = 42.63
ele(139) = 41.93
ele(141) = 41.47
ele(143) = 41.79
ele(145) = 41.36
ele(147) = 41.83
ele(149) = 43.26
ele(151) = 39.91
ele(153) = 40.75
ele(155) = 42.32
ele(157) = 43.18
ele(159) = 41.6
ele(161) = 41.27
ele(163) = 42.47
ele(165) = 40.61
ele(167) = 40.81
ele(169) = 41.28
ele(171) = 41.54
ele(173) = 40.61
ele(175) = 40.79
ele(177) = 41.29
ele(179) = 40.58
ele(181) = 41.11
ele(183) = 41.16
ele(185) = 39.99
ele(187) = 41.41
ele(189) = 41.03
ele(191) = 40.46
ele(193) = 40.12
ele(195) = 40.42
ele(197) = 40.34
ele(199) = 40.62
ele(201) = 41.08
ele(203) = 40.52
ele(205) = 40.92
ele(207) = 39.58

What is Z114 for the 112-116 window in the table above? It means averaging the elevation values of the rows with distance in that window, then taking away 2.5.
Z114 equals 39.4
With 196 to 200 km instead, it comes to 38.0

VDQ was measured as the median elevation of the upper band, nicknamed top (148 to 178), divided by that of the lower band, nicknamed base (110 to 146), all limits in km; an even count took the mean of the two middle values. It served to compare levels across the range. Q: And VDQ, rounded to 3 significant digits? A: 0.976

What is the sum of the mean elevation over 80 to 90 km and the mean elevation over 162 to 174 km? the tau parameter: 83.4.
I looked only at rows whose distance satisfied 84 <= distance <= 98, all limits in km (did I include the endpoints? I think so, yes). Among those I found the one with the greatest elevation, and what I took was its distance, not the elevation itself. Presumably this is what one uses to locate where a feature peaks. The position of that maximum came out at 97 km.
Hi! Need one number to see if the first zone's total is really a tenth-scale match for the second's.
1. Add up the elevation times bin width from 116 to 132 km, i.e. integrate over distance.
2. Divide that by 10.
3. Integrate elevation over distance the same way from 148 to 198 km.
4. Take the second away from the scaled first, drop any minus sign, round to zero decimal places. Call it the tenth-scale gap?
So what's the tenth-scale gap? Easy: 1989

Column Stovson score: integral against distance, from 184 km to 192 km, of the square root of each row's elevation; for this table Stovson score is 51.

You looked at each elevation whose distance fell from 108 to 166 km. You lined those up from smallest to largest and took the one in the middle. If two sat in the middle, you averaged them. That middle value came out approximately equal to 42.2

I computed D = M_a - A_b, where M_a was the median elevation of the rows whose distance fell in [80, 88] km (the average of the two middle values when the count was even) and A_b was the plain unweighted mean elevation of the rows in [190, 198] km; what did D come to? 1.9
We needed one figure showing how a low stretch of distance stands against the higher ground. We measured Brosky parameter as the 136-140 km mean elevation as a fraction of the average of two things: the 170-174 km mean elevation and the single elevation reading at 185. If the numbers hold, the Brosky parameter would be 1.04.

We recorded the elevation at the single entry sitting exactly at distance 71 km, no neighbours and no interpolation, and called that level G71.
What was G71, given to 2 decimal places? 41.31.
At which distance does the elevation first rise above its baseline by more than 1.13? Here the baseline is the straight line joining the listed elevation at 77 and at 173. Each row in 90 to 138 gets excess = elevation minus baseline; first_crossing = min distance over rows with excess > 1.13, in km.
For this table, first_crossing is 97 km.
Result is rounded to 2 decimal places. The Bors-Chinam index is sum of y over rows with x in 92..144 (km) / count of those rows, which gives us 41.92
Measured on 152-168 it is 41.63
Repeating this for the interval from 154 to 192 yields 41.24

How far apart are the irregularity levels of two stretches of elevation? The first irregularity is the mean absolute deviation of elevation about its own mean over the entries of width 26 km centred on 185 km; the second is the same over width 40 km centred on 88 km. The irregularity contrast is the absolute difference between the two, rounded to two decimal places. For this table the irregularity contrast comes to 0.18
